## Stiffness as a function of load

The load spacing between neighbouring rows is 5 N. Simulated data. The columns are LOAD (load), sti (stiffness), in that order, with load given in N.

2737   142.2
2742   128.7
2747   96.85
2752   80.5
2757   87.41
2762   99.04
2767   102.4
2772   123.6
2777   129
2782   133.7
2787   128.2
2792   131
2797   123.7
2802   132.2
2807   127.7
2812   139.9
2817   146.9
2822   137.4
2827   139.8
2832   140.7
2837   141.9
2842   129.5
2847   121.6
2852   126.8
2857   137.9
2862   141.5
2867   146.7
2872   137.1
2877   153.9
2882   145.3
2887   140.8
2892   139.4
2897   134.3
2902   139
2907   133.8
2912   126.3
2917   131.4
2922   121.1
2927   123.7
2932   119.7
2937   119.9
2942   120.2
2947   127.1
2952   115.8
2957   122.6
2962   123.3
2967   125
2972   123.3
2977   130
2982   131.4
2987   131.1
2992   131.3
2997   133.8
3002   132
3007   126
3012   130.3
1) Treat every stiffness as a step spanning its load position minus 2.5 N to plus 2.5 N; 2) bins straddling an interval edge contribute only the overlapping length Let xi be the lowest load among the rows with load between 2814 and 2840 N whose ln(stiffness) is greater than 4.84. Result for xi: 2817 N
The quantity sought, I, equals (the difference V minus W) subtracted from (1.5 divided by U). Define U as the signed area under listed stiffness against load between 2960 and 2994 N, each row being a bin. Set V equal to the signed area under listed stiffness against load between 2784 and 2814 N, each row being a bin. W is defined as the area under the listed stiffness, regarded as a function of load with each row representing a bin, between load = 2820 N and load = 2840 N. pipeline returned -1115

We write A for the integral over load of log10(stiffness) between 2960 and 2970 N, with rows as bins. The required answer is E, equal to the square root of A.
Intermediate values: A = 20.9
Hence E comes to 4.58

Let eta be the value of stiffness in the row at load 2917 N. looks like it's 131.4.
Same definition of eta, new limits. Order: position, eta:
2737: 142.2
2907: 133.8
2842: 129.5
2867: 146.7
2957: 122.6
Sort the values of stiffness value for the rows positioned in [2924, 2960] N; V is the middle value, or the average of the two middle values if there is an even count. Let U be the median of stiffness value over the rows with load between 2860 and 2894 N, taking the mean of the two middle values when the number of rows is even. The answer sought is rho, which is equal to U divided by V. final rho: 1.18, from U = 141.5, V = 120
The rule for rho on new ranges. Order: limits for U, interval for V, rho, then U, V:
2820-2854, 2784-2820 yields 1.05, 137.4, 131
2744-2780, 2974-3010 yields 0.75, 99.0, 131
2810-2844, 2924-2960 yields 1.16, 139.9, 120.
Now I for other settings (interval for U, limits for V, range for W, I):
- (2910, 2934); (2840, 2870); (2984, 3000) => -1911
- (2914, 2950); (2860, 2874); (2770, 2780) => -719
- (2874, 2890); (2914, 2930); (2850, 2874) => 1314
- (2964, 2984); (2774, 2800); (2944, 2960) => -1407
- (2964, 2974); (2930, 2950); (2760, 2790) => 1163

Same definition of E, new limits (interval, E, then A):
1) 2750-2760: 4.39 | 19.3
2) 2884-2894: 4.63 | 21.5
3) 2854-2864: 4.63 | 21.4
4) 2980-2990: 4.60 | 21.2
